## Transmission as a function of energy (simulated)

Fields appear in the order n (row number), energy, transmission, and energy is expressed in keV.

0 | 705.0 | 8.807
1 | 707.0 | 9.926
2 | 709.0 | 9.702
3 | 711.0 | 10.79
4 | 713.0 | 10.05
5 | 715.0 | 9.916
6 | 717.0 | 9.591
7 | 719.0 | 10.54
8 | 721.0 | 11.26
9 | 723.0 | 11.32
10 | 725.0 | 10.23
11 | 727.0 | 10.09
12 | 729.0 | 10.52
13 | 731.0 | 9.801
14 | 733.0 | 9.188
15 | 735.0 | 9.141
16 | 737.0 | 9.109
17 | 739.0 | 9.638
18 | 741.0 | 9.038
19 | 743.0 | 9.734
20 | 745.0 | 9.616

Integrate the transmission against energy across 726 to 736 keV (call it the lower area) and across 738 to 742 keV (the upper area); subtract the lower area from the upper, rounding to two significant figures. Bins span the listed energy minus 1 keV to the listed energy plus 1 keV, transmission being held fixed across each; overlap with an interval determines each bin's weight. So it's -60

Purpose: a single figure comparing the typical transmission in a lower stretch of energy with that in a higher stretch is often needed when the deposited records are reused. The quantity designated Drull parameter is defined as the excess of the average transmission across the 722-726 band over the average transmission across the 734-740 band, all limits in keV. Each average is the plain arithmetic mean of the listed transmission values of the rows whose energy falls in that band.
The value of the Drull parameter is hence 1.5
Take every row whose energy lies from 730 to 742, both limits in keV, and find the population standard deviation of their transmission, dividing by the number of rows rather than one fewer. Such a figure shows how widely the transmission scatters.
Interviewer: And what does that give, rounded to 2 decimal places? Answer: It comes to 0.29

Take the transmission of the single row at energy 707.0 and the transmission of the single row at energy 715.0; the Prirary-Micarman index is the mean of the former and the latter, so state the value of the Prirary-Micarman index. 9.9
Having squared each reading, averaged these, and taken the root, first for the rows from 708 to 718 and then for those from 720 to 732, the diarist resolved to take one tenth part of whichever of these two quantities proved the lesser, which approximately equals 1.00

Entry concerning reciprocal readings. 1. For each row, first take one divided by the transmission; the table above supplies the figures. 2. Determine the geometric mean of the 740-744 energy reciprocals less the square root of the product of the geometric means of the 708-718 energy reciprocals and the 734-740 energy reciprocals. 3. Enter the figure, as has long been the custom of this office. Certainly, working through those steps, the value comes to 0.0029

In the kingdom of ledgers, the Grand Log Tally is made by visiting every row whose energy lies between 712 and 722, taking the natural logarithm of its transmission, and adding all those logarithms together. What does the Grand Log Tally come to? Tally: 11.6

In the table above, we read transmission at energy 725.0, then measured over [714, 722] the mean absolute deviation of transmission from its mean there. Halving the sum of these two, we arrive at 5.4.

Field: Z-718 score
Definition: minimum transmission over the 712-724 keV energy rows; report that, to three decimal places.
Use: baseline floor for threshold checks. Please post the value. 9.591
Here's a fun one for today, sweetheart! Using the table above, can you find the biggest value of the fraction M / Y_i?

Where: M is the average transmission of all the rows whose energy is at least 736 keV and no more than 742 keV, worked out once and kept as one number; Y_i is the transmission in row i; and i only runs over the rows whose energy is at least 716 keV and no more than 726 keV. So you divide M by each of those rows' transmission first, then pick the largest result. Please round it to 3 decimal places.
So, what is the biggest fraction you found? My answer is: 0.966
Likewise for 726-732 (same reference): 0.945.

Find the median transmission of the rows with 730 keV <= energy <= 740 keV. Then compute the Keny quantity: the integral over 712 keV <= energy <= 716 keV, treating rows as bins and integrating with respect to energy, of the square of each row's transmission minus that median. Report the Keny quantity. 2.5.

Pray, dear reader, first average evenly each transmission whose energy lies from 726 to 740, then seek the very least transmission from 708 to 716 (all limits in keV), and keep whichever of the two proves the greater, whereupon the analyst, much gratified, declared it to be 9.7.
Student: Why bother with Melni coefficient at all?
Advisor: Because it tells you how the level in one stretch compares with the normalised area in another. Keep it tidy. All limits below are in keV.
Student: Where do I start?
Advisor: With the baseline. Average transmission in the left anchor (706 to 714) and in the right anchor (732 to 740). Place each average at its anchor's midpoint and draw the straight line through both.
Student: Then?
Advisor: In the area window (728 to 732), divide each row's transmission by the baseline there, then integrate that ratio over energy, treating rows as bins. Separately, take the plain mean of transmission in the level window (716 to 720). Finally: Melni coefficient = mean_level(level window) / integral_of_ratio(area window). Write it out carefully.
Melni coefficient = 2.34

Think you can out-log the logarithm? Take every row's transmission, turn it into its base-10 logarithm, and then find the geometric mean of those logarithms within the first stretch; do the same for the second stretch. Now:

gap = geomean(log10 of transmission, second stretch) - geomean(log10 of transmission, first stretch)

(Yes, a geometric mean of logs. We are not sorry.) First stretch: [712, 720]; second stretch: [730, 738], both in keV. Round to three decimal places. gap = -0.032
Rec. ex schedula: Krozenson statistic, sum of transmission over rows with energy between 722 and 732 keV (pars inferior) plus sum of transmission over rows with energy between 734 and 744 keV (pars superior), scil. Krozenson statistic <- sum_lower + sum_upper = 98.6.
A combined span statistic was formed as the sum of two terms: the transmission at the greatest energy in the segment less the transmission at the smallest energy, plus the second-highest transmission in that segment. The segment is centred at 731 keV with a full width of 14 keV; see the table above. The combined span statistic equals 9.1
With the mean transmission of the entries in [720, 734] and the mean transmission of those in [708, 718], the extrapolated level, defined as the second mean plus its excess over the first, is 9.7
